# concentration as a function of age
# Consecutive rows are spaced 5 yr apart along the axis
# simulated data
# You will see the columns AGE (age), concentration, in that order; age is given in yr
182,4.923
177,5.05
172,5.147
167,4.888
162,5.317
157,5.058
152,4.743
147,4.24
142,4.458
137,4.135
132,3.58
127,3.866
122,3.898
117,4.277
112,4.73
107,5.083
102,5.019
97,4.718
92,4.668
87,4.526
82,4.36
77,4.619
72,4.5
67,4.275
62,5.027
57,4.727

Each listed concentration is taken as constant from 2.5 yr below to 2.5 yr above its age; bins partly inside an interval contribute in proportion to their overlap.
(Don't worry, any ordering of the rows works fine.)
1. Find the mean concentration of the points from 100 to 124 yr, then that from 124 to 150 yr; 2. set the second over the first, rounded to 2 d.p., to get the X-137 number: 0.88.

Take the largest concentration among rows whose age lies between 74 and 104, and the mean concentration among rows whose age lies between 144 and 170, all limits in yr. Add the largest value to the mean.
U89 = 9.9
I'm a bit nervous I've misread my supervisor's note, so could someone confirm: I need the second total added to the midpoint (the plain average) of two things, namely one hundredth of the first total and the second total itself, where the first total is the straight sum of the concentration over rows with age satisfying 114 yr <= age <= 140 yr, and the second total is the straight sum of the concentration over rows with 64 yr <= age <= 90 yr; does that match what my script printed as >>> 33.5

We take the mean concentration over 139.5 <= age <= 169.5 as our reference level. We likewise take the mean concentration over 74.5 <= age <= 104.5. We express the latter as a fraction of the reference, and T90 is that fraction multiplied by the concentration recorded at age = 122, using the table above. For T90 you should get 3.79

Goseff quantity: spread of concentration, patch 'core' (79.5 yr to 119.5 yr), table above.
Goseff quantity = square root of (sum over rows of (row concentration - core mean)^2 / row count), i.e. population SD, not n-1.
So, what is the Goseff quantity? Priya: 0.27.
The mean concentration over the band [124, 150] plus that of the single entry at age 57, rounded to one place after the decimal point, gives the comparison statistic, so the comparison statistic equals 8.8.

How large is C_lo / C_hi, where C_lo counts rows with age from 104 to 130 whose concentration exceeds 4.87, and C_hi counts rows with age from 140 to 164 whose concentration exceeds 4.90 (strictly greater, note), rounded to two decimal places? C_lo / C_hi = 0.50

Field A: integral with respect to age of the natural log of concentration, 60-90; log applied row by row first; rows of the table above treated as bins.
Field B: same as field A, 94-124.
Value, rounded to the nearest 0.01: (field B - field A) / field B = 0.01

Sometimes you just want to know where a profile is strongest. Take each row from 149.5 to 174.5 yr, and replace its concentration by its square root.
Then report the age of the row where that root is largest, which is 162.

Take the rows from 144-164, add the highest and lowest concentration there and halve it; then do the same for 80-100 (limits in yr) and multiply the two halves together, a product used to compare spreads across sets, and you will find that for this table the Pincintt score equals 21.7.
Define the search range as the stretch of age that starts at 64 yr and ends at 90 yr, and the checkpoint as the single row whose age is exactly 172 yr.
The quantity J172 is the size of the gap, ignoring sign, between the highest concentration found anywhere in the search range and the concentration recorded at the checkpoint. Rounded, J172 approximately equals 0.53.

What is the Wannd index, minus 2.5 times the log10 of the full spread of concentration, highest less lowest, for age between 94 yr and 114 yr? 1.1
